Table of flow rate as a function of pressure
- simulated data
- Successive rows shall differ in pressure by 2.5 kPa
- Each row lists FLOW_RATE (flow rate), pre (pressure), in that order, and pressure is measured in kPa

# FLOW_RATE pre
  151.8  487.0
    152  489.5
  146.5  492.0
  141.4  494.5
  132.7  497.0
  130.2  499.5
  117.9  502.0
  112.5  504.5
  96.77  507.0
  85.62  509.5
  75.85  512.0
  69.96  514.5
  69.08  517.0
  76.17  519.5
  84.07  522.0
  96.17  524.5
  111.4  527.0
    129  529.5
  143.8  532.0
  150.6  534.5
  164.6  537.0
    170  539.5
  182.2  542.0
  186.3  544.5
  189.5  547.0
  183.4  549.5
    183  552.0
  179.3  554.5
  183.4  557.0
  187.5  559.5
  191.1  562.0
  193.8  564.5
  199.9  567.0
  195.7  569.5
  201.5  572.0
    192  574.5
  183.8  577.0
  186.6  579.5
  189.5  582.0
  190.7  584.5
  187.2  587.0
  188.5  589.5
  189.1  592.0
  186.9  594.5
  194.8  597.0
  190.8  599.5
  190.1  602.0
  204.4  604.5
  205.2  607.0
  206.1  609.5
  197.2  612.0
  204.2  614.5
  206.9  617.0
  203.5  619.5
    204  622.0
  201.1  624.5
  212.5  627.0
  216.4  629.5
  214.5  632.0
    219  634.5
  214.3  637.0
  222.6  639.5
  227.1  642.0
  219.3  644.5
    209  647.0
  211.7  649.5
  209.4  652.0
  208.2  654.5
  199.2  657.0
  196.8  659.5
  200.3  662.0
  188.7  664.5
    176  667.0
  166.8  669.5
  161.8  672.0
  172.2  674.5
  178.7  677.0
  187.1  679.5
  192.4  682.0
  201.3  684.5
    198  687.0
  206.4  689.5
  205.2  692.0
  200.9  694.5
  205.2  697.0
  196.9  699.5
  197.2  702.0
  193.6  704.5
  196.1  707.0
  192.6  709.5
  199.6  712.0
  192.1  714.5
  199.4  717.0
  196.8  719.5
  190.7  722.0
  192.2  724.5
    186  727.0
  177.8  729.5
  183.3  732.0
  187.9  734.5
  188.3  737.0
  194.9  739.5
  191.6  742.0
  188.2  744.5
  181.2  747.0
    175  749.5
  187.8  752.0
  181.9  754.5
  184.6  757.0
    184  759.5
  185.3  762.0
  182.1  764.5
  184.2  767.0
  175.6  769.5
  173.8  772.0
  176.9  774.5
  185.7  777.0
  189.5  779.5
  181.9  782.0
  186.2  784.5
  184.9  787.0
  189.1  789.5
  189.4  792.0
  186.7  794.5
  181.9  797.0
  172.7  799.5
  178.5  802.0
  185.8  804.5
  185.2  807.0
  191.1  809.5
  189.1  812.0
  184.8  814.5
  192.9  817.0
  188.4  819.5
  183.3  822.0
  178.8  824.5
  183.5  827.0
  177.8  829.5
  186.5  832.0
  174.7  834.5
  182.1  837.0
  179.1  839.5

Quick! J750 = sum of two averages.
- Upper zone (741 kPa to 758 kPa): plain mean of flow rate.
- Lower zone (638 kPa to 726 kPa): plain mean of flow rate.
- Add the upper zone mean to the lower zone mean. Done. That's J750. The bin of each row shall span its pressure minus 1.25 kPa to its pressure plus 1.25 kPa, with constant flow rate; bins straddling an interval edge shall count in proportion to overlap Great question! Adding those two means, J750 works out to 381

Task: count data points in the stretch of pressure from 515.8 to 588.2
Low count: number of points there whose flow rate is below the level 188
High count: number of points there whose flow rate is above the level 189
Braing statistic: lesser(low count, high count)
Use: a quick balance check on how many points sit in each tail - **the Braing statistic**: 9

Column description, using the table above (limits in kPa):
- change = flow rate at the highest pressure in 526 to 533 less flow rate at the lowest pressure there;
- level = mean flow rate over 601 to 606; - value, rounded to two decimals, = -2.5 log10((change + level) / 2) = -5.15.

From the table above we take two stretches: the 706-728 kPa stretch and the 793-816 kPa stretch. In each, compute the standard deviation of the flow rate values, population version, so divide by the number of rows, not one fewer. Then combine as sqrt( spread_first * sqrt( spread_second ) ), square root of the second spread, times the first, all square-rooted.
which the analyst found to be 3.1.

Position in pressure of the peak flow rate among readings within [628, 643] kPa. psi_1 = 642.0 kPa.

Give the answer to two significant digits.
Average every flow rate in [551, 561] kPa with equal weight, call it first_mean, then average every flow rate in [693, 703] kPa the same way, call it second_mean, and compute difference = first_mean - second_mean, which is -17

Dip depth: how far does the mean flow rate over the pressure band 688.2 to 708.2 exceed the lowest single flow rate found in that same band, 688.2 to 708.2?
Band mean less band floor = 6.6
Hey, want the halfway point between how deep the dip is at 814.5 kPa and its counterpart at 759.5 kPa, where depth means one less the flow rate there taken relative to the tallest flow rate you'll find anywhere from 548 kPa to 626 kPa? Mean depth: 0.11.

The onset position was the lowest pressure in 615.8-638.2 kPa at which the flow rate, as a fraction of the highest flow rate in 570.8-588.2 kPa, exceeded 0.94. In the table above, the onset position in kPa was 617.0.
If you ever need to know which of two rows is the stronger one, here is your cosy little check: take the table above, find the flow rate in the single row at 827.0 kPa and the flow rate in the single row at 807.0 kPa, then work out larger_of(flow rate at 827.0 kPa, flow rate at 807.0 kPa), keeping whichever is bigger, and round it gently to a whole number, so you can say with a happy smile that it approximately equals 185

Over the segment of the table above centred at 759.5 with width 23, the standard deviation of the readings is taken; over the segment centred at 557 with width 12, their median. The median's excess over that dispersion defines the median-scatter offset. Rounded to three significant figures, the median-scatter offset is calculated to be 179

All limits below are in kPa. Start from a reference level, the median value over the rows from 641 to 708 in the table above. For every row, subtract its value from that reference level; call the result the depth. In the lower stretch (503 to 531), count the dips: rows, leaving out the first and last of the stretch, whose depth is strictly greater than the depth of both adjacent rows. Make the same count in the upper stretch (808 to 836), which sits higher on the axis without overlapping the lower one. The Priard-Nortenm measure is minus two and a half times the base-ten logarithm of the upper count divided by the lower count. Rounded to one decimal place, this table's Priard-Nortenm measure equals -1.2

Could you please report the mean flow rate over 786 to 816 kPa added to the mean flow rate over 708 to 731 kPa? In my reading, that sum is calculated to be 377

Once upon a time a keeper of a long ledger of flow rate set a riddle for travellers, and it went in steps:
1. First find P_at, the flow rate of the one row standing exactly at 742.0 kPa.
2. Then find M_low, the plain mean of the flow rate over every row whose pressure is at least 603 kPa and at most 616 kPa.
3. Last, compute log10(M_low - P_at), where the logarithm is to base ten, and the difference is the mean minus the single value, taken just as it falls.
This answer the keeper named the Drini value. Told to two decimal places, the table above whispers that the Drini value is 1.07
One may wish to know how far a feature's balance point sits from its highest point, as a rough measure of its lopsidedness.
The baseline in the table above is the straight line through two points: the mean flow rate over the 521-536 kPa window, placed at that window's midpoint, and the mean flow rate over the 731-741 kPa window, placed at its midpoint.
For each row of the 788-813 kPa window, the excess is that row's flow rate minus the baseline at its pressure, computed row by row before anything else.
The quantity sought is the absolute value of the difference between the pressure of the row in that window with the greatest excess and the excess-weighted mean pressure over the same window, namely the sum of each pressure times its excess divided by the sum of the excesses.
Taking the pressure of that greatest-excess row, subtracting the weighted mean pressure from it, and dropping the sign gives 11.8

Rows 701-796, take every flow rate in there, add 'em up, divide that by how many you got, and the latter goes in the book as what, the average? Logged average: 187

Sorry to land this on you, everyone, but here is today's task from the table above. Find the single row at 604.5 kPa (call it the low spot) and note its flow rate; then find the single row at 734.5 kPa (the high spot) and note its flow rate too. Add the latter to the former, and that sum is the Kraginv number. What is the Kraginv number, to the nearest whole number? 392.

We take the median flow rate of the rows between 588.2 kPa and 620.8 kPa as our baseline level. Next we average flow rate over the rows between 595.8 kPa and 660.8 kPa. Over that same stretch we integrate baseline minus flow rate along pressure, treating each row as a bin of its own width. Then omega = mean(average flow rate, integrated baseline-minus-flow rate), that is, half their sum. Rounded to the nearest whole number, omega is -223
